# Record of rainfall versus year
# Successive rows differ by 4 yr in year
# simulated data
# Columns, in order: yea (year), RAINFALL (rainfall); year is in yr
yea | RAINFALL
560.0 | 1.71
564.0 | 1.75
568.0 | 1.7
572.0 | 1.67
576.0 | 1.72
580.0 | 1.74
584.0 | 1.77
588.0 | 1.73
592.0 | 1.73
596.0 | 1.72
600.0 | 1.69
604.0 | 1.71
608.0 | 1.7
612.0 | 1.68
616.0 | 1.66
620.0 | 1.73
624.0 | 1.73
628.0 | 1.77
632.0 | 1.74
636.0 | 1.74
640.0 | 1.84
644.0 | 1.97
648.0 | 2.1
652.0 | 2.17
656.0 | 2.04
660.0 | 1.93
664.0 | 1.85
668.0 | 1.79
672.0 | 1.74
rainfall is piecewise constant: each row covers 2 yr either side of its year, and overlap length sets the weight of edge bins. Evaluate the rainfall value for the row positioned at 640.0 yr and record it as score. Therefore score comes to 1.84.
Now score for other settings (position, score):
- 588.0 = 1.73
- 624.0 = 1.73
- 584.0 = 1.77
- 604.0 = 1.71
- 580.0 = 1.74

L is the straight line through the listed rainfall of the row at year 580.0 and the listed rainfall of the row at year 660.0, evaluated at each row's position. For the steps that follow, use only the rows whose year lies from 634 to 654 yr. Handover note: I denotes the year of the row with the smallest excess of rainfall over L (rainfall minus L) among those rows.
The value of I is 636.0 yr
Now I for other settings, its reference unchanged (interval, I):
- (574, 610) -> 608.0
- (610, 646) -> 616.0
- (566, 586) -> 572.0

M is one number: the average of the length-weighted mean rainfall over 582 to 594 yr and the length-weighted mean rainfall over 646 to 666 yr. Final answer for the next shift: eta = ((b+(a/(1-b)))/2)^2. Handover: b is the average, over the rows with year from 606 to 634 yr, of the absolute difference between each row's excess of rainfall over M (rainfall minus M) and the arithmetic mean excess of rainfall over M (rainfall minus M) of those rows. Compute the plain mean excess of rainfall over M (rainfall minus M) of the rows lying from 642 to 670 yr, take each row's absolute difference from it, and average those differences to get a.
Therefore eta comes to 0.0050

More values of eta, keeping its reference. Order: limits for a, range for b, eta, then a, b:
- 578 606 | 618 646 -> 0.0018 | 0.018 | 0.067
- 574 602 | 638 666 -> 0.0035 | 0.016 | 0.101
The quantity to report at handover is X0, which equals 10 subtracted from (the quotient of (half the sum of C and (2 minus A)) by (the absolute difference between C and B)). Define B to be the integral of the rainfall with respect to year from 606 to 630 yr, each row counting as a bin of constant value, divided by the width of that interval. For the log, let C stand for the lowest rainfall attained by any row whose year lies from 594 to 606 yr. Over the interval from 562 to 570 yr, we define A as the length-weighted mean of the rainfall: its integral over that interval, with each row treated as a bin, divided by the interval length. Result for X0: 35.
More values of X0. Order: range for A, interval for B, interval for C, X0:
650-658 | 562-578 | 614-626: 6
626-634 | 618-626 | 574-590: 88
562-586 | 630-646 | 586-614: -3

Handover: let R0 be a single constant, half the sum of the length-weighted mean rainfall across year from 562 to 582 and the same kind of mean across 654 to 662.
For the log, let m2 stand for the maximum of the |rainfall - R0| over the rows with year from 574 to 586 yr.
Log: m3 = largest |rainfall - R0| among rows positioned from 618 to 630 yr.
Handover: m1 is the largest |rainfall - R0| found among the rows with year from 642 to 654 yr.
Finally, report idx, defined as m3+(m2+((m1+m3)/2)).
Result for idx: 0.471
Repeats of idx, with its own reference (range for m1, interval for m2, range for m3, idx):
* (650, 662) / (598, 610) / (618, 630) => 0.501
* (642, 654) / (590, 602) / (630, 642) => 0.486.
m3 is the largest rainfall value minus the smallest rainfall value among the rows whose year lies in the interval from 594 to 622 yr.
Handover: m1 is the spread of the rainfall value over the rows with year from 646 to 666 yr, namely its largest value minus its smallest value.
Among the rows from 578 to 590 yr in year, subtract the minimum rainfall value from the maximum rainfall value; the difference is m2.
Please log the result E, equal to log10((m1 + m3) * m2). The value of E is -1.81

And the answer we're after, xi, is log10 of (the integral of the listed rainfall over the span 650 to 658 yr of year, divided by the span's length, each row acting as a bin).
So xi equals 0.323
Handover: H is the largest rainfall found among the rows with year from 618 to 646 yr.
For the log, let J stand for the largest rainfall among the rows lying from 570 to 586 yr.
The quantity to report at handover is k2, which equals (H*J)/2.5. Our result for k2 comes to 1.39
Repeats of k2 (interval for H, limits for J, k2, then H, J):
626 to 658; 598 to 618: 1.48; 2.17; 1.71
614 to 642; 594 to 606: 1.27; 1.84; 1.72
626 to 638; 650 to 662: 1.54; 1.77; 2.17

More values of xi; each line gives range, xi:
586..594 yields 0.238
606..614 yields 0.228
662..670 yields 0.260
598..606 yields 0.230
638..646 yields 0.280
